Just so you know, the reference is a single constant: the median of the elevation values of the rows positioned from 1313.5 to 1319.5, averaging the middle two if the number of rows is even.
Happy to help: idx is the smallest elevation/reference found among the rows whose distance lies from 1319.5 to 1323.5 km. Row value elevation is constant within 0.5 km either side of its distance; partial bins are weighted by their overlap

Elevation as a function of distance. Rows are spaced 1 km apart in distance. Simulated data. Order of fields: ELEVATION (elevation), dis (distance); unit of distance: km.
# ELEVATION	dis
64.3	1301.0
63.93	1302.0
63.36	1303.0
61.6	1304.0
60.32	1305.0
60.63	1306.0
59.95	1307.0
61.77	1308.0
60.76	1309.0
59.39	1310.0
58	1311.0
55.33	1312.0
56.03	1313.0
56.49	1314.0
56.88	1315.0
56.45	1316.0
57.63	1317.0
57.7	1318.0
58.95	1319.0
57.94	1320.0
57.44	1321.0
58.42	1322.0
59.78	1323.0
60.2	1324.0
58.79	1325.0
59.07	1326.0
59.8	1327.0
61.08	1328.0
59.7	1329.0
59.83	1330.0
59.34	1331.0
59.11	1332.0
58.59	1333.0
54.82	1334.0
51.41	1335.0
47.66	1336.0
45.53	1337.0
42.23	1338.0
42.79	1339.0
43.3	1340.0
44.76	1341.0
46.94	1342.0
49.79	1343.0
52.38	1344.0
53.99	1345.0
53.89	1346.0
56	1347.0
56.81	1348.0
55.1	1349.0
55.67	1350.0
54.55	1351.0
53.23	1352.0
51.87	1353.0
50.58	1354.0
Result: 1.00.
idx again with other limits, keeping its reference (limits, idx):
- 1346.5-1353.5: 0.91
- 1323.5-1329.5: 1.03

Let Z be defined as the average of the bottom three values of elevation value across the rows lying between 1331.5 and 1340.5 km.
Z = 43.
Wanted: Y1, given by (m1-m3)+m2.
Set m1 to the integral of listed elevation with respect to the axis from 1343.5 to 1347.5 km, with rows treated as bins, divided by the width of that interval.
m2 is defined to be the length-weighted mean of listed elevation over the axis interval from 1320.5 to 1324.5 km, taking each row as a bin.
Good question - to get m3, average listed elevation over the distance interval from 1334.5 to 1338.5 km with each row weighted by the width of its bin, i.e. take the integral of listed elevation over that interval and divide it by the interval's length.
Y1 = 66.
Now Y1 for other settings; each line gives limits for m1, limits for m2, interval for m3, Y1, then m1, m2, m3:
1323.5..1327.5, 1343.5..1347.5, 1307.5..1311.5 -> 54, 59.5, 54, 60.0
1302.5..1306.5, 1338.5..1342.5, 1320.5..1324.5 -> 47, 61.5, 44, 59.0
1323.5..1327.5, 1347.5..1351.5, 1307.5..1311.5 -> 55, 59.5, 56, 60.0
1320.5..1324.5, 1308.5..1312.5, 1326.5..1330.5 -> 57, 59.0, 58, 60.1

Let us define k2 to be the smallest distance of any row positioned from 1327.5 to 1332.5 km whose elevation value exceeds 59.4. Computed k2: 1328.0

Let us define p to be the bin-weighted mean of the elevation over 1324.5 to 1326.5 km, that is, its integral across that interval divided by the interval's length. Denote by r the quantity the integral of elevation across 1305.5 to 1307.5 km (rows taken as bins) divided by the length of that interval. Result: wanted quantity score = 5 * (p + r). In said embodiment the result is 596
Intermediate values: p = 58.9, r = 60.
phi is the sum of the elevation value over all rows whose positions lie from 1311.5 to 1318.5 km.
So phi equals 397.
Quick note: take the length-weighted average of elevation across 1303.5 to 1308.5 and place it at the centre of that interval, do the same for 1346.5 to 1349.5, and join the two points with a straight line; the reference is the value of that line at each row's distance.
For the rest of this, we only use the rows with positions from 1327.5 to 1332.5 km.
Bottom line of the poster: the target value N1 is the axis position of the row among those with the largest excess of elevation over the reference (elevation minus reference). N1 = 1328.0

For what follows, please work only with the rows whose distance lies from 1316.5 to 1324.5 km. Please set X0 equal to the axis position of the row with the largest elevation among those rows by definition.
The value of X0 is 1324.0 km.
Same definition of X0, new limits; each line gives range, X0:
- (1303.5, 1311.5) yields 1308.0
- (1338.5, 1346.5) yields 1345.0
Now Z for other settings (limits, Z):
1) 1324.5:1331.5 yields 59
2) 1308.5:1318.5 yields 56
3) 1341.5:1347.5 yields 50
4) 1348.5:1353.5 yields 53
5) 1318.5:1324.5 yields 58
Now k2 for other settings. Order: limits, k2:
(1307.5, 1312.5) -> 1308.0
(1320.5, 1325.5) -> 1323.0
